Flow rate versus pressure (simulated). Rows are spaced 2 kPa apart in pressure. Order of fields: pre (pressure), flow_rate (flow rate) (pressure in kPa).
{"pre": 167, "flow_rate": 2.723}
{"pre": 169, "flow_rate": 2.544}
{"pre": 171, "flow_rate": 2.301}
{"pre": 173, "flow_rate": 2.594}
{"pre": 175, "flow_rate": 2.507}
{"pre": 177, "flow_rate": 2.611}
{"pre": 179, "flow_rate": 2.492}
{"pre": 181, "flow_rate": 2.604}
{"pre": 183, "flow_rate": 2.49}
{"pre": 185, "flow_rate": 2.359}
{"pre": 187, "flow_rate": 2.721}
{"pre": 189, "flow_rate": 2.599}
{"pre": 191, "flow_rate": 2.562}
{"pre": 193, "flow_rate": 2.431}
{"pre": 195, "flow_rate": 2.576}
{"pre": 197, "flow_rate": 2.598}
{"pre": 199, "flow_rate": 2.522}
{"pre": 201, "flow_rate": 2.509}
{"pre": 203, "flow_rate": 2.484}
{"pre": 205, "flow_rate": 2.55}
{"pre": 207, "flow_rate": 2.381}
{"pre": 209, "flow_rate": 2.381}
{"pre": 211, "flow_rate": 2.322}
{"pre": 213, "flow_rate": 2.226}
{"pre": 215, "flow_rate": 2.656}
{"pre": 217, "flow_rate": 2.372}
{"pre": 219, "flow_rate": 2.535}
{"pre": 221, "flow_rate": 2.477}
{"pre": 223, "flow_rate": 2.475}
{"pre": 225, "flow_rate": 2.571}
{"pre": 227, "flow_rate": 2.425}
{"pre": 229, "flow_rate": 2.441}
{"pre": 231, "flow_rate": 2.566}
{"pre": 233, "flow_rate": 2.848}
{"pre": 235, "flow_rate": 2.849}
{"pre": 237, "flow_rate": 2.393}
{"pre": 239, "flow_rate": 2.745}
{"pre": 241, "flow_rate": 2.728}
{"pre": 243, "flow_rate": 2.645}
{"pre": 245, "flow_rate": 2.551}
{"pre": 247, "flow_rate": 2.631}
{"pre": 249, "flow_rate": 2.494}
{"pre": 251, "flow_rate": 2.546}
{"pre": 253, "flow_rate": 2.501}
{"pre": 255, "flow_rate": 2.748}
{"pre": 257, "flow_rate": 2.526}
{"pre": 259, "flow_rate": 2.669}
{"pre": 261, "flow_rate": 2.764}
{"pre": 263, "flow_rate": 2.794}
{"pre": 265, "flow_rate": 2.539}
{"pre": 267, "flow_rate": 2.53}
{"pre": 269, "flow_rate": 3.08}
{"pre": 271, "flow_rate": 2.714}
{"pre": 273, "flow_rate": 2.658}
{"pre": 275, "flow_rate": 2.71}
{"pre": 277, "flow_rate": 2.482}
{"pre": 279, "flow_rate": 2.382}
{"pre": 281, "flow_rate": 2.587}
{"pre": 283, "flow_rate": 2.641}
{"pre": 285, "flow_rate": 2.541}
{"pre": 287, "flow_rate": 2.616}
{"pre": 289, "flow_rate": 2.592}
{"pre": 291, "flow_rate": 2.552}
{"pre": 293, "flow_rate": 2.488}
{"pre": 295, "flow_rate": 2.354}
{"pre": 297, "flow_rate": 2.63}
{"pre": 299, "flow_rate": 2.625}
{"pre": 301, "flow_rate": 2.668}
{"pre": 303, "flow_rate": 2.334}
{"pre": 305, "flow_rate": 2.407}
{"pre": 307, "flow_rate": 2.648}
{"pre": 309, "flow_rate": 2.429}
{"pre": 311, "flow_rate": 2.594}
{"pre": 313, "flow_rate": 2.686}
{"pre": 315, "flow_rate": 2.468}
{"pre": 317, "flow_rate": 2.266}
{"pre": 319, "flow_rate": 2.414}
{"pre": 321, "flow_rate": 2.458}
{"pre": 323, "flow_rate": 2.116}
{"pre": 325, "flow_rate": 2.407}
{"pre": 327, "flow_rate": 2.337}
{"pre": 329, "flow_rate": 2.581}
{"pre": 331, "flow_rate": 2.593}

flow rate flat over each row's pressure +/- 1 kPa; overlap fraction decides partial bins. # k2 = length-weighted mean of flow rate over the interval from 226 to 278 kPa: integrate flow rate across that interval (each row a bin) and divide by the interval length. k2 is 2.64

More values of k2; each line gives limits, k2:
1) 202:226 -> 2.45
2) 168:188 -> 2.52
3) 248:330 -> 2.55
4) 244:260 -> 2.58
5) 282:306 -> 2.54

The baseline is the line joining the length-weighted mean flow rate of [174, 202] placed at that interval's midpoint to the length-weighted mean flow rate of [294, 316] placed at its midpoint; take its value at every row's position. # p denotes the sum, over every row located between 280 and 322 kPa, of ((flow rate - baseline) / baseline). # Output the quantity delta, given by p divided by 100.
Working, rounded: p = -0.1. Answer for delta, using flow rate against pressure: -0.001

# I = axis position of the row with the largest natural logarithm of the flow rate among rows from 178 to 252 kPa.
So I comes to 235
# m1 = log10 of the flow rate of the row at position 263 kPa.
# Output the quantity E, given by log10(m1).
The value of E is -0.350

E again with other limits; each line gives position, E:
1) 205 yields -0.391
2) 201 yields -0.398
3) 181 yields -0.381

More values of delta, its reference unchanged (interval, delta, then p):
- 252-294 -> 0.007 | 0.7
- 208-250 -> 0.000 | 0.0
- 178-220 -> -0.004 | -0.4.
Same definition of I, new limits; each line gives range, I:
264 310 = 269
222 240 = 235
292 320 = 313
